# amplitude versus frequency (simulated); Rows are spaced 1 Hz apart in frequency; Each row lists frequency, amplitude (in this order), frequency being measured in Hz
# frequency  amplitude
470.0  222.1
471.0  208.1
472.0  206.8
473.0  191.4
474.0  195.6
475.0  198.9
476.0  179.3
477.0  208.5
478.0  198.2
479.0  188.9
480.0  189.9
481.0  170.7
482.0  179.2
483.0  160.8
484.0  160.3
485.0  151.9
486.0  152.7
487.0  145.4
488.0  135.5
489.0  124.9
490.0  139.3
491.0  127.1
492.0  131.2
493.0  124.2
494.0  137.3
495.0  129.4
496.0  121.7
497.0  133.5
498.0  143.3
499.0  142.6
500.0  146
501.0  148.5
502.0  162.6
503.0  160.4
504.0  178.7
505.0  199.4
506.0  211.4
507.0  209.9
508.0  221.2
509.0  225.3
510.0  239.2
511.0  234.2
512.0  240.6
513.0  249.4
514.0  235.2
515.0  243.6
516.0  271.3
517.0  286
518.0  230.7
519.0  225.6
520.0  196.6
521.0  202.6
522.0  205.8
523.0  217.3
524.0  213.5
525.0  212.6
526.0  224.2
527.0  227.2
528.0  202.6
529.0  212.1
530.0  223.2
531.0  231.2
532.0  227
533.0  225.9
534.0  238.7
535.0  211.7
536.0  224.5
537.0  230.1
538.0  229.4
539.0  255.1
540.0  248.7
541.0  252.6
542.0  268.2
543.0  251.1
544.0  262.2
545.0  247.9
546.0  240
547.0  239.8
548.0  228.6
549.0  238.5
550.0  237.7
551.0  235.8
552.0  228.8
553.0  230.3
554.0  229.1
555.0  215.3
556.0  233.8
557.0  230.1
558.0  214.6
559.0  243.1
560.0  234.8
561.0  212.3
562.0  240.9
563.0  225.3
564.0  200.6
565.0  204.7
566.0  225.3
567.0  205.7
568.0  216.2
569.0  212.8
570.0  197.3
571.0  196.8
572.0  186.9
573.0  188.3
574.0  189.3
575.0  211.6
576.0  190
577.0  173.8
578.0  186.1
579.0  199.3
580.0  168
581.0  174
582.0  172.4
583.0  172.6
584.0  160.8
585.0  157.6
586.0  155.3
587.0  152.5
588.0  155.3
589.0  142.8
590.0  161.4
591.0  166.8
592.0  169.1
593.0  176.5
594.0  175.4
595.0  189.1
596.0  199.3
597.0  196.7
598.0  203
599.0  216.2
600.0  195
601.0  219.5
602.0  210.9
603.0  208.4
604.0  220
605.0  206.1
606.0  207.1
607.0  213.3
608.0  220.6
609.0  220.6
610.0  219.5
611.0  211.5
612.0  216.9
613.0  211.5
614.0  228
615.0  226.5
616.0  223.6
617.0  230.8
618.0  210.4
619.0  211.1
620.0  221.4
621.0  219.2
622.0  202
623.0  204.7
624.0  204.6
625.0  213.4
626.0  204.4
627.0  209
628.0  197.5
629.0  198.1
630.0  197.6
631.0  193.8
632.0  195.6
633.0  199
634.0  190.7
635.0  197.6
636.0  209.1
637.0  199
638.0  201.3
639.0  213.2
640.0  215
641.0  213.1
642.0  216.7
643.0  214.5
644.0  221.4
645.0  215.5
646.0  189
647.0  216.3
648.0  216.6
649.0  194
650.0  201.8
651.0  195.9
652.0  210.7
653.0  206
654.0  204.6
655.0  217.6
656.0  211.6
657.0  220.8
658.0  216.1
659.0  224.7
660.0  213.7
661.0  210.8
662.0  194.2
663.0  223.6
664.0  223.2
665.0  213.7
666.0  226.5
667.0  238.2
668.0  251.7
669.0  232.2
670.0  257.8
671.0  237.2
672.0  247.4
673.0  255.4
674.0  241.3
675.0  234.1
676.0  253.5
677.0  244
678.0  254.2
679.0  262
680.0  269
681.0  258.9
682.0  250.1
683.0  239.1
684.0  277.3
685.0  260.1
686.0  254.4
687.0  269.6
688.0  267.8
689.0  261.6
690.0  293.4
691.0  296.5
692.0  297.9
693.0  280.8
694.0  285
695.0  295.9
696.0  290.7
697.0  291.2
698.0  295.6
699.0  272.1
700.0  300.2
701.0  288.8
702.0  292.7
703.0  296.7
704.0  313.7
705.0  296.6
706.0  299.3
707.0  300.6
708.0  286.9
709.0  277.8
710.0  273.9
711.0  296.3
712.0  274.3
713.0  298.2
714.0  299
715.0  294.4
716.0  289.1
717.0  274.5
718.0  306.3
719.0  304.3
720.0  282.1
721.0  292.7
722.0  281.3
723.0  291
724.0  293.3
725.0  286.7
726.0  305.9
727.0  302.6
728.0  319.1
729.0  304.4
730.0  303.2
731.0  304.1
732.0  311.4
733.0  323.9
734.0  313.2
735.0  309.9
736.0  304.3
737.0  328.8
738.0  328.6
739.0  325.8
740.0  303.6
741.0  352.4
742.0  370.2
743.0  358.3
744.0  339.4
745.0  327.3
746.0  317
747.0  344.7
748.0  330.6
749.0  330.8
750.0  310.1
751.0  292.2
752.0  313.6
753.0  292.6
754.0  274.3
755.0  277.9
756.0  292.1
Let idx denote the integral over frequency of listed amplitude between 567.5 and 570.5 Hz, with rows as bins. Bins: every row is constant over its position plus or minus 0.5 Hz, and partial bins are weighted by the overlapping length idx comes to 626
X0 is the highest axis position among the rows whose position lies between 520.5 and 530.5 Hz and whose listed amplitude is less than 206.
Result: 528.0 Hz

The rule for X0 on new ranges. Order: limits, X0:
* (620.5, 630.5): 630.0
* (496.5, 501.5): 501.0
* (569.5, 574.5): 574.0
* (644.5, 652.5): 651.0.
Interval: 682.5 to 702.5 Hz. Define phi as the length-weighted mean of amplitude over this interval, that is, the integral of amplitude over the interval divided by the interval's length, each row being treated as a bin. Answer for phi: 281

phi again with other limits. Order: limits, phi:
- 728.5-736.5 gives 309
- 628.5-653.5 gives 205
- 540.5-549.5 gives 248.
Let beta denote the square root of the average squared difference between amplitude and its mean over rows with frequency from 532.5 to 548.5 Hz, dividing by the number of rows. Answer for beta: 15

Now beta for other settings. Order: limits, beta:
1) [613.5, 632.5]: 12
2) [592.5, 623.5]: 13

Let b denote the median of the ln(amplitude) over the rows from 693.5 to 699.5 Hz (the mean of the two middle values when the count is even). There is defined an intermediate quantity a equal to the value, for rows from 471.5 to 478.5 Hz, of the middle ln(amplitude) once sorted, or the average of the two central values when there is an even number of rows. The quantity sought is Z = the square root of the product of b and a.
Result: 5.48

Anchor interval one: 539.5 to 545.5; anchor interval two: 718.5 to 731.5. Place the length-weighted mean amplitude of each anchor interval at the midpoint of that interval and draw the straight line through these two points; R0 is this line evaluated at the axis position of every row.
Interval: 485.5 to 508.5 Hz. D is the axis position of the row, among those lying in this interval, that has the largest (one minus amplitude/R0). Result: 496.0 Hz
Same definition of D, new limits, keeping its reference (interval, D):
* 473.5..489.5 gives 489.0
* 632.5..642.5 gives 634.0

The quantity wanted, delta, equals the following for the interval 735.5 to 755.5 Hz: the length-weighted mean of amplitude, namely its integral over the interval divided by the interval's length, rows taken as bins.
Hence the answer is 321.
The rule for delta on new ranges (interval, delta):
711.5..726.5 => 292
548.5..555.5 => 231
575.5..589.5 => 169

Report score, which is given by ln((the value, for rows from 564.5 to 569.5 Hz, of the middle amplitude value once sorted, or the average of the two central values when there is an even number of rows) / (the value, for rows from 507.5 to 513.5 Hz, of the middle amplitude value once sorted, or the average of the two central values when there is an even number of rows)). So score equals -0.11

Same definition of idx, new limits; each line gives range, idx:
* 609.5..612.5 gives 648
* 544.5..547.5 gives 728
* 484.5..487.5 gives 450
